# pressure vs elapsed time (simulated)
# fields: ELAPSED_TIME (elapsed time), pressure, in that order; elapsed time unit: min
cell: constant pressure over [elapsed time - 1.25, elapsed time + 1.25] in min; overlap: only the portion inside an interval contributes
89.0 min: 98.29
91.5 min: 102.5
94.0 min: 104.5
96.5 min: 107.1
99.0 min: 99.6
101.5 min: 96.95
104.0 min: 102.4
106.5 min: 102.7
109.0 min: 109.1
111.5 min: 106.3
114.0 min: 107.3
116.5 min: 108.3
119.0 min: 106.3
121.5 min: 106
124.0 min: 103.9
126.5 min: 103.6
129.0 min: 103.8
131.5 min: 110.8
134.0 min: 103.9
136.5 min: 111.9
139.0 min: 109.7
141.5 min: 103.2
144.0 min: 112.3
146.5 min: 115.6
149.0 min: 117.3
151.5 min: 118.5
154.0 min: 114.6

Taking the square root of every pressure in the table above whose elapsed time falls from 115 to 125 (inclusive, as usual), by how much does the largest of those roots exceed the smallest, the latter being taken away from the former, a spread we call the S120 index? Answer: 0.21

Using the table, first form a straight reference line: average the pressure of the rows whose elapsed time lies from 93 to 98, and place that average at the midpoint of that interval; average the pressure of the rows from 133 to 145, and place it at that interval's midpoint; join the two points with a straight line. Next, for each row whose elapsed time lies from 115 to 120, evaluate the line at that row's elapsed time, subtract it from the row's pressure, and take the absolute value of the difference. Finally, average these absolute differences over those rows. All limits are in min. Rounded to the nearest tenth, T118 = 1.1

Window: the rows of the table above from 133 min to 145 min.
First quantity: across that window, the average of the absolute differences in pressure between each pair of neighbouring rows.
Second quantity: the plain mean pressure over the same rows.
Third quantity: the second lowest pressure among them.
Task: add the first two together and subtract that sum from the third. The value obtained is -11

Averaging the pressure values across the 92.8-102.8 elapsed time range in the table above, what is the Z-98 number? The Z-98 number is 102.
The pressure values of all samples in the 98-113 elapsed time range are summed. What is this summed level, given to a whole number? 617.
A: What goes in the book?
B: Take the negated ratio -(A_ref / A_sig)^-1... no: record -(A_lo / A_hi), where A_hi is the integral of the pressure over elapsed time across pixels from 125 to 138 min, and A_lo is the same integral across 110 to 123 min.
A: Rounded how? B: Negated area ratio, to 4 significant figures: -1.000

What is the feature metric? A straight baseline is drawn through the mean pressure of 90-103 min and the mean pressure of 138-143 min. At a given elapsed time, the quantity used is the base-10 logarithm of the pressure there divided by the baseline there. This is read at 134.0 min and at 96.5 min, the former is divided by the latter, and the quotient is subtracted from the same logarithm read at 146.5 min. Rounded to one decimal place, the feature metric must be 0.4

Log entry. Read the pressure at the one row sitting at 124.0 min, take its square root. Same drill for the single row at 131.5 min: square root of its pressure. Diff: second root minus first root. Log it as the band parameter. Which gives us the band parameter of 0.33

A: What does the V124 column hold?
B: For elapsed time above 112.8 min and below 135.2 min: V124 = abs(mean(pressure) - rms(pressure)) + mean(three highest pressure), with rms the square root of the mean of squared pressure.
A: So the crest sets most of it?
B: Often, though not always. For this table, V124 109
